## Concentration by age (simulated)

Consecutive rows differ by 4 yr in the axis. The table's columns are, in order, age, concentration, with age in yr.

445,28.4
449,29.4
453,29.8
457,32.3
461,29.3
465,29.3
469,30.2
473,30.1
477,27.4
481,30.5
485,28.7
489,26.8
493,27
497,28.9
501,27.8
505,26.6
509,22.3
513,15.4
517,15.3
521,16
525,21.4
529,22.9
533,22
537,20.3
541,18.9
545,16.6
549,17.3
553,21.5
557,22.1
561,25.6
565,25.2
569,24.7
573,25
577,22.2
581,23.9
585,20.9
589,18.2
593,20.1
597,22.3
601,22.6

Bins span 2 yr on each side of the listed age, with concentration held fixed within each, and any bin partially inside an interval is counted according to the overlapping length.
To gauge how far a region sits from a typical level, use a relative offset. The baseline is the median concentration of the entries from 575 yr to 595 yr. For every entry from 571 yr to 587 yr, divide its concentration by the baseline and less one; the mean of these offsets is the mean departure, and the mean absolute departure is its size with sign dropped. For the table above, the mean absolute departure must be 0.1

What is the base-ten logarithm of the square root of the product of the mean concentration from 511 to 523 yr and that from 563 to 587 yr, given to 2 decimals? 1.28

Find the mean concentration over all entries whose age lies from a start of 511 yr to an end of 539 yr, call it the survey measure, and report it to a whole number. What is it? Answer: 19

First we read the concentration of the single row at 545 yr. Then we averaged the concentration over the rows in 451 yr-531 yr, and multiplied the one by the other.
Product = 430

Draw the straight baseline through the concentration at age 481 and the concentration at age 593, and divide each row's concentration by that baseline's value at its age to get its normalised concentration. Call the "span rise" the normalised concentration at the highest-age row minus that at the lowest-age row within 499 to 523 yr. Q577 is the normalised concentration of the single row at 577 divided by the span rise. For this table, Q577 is -3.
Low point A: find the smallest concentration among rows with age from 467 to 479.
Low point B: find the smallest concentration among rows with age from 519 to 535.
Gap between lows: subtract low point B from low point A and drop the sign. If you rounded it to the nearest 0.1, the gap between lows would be 11.4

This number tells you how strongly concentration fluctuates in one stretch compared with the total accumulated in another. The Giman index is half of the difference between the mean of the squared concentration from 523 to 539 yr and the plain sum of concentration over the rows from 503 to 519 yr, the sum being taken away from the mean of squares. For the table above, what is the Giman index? 195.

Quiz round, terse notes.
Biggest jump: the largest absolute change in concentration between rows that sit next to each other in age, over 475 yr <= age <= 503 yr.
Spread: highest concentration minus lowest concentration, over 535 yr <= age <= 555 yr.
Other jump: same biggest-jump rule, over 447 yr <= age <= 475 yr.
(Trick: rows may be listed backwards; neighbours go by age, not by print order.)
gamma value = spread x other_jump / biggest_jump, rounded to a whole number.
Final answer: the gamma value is 5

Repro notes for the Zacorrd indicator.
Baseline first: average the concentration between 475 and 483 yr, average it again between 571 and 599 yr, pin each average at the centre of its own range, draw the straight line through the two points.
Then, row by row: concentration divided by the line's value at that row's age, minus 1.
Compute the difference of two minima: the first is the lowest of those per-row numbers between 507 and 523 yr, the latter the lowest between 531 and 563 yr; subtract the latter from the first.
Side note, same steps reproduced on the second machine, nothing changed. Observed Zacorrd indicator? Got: -0.10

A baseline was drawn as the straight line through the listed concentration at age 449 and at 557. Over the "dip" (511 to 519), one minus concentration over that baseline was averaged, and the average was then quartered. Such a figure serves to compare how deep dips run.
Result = 0.10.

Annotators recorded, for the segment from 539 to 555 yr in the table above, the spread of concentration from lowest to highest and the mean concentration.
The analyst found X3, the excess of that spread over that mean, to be -14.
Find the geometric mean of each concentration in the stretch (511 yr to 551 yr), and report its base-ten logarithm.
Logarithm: 1.27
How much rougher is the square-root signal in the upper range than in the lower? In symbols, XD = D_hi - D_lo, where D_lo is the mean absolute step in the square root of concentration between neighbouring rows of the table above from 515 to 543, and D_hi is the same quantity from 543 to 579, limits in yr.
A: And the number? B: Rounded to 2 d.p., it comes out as -0.04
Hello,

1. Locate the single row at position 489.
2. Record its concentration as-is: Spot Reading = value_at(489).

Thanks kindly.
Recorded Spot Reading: 26.8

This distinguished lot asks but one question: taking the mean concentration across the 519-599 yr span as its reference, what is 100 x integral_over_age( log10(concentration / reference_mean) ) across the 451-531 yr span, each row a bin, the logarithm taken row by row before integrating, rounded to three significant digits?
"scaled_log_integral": 588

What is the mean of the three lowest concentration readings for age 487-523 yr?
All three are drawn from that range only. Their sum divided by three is 15.6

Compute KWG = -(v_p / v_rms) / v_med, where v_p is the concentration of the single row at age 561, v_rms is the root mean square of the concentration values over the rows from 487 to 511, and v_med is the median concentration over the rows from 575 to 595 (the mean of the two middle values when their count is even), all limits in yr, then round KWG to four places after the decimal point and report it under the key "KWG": -0.0460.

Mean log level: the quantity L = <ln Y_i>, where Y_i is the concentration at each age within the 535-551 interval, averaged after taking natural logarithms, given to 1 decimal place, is 2.9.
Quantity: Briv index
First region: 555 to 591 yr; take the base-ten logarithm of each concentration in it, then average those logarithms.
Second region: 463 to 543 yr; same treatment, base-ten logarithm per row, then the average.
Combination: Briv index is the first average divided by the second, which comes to 0.99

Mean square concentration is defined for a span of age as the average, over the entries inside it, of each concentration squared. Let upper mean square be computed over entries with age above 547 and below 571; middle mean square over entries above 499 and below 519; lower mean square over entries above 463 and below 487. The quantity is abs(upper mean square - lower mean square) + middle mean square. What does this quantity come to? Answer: 828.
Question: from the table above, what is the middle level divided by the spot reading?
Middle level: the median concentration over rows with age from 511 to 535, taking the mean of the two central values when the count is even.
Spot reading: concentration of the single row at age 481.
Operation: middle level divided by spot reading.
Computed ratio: 0.613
